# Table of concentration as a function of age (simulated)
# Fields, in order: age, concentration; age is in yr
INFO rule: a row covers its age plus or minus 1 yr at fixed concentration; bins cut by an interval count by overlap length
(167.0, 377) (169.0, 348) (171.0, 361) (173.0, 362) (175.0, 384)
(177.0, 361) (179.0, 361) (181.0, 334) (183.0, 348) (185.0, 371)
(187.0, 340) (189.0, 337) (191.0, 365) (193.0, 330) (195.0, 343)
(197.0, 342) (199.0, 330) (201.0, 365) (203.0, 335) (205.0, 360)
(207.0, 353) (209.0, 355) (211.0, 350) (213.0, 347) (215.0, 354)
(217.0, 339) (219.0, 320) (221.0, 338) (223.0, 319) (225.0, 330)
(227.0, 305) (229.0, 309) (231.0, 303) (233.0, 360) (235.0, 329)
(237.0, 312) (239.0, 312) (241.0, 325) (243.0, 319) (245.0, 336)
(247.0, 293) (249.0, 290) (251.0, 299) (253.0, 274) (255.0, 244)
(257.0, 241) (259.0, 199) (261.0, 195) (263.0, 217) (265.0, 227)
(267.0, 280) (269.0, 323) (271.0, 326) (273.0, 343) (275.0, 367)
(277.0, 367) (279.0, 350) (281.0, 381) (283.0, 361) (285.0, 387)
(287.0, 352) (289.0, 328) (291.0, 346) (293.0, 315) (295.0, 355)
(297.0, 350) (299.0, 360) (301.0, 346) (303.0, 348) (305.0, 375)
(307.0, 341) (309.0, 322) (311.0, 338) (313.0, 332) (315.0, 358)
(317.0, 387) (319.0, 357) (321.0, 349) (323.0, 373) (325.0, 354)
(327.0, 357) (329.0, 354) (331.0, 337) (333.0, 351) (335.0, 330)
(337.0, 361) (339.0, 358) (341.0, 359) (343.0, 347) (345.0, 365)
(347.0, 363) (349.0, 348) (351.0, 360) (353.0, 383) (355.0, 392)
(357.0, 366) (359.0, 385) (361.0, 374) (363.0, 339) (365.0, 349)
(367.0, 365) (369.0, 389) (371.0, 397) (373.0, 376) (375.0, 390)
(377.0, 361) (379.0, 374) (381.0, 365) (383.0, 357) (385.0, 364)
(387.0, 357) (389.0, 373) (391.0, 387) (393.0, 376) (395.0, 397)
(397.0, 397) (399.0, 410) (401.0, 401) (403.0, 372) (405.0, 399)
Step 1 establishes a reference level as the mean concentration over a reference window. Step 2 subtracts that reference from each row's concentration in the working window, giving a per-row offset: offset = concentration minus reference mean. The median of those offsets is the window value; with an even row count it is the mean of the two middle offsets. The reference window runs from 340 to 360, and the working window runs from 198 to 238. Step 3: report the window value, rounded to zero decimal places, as -30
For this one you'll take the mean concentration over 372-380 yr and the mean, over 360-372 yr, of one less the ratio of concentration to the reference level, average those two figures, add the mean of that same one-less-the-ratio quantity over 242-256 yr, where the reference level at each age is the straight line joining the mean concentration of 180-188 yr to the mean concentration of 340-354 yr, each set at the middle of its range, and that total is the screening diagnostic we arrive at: 188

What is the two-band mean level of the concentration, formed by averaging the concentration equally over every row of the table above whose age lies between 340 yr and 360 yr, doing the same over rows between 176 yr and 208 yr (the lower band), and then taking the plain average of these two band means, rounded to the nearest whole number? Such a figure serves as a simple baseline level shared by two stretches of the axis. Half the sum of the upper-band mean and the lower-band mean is 358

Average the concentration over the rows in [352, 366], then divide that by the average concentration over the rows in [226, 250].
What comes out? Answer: 1.2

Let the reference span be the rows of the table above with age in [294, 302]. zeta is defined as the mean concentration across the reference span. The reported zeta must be 353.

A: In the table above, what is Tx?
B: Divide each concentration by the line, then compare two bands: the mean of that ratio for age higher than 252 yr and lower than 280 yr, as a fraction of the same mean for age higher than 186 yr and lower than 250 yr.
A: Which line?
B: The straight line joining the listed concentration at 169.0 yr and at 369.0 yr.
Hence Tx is 0.83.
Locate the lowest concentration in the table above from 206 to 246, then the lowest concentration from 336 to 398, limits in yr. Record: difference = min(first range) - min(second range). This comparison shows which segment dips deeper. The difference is -36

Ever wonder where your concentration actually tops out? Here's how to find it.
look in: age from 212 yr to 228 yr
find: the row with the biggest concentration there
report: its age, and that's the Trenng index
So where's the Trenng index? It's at 215.0 yr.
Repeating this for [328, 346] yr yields 345.0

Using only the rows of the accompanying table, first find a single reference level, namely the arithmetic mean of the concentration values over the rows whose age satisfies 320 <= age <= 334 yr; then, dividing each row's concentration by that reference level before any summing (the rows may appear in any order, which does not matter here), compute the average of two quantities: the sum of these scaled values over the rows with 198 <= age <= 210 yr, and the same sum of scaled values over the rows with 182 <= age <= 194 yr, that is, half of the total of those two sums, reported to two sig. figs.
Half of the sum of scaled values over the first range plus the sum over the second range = 5.9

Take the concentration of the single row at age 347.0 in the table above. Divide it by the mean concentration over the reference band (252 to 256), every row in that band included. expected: 1.40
